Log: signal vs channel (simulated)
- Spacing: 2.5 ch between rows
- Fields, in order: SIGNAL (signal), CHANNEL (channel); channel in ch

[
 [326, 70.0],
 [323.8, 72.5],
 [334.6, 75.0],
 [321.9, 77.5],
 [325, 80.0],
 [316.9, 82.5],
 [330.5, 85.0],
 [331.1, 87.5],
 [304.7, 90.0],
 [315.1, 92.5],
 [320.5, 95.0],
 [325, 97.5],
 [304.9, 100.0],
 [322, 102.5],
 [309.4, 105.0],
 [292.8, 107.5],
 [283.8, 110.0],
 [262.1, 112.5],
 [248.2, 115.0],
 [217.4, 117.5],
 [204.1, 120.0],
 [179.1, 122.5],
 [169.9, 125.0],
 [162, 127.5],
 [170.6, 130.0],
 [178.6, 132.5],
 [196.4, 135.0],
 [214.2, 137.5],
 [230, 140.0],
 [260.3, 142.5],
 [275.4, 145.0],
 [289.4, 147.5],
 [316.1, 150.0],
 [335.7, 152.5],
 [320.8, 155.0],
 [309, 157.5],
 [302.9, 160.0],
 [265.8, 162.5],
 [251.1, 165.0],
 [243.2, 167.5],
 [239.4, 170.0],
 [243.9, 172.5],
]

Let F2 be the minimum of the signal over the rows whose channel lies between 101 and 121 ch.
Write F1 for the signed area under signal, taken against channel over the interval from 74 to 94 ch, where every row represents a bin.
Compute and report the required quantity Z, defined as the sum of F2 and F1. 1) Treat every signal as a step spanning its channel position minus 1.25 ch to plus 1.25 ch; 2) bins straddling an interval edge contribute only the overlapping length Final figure 6650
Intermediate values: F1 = 6446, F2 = 204.1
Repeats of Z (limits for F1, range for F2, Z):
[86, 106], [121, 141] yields 6499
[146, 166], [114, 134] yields 6145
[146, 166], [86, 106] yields 6288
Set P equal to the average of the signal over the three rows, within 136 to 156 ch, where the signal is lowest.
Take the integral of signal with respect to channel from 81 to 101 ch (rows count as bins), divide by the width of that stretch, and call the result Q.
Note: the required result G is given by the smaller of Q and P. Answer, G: 235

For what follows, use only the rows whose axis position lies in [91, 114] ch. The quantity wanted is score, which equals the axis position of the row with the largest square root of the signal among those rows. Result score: 97.5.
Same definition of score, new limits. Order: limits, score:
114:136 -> 115.0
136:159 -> 152.5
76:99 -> 87.5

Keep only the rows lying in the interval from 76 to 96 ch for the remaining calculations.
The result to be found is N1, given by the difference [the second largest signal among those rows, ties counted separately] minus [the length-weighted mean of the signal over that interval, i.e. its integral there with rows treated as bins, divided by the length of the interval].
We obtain 10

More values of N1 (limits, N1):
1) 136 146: 17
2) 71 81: -1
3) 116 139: 25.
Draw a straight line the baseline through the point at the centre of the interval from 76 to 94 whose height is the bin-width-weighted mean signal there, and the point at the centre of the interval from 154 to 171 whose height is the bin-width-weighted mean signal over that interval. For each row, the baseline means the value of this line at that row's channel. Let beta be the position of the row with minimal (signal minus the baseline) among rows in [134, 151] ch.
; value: 135.0 ch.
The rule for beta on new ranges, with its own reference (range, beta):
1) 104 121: 120.0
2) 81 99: 90.0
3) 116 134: 127.5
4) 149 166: 165.0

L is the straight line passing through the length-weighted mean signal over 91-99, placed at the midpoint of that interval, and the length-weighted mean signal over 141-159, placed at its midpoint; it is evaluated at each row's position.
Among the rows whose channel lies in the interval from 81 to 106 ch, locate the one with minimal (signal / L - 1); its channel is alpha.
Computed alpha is 90.0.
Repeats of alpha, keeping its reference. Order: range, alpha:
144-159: 145.0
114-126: 125.0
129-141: 130.0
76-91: 90.0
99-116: 115.0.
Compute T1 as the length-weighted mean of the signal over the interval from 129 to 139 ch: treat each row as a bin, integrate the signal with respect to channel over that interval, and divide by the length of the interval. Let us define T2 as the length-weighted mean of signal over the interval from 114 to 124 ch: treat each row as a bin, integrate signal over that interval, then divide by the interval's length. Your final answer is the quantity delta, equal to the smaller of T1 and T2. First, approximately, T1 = 191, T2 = 210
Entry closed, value 191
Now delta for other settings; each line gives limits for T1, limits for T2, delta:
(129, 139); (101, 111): 191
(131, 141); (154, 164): 203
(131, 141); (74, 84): 203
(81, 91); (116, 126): 195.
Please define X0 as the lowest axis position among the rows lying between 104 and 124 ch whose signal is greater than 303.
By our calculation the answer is 105.0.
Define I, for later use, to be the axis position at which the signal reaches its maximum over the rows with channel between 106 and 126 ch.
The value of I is 107.5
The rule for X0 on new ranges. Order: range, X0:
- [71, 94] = 72.5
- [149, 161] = 150.0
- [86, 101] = 87.5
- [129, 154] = 150.0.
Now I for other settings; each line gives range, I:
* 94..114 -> 97.5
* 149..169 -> 152.5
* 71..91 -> 75.0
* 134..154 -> 152.5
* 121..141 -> 140.0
